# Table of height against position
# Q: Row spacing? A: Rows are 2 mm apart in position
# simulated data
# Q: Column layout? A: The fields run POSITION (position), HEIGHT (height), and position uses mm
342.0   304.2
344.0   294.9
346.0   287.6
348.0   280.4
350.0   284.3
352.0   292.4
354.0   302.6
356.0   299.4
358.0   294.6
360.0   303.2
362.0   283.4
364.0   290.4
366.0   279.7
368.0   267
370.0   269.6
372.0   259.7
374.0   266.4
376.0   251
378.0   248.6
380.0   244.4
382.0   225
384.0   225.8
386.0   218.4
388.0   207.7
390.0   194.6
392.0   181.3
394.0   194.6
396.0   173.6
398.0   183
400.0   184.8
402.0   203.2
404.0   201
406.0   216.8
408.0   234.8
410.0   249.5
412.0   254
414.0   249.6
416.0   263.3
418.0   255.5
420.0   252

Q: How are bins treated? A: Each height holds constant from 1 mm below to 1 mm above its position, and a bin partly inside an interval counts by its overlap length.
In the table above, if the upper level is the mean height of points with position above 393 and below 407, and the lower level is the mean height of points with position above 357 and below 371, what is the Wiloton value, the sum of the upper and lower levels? 478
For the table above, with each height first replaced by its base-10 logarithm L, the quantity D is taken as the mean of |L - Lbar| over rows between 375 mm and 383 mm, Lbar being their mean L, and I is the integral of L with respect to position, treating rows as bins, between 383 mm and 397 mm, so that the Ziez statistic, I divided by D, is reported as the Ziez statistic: 2031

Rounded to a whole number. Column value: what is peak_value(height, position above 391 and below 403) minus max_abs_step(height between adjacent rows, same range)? 182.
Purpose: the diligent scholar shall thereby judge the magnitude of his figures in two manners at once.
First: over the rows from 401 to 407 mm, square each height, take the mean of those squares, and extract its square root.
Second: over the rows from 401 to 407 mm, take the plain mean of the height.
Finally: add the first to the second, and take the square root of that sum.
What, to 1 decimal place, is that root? 20.3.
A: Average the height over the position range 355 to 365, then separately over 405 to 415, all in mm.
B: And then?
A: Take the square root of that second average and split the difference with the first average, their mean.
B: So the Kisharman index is 155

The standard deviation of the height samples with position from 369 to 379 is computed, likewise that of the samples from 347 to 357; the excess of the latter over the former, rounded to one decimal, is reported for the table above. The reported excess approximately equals 0.3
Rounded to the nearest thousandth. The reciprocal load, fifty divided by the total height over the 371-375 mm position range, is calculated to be 0.095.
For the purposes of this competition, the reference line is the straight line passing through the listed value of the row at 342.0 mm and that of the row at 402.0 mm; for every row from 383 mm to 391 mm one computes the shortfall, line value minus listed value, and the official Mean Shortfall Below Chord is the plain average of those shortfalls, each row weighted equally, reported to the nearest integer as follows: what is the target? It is 17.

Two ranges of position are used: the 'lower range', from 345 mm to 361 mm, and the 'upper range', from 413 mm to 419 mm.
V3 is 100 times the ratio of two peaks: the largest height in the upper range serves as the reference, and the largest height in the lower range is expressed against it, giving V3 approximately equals 115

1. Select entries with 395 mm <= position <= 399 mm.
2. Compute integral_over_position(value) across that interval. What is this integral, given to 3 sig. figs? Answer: 713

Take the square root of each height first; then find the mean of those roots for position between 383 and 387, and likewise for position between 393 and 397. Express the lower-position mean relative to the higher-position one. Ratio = 1.10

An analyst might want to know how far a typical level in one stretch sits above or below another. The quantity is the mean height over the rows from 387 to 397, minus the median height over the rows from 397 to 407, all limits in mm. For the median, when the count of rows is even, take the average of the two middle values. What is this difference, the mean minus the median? -11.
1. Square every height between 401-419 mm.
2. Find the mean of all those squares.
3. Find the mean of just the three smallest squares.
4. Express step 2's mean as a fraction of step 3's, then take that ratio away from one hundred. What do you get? 98.7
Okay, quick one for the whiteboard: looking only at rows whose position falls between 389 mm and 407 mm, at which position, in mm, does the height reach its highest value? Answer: 406.0 mm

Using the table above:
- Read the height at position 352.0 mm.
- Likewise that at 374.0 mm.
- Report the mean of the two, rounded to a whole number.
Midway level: 279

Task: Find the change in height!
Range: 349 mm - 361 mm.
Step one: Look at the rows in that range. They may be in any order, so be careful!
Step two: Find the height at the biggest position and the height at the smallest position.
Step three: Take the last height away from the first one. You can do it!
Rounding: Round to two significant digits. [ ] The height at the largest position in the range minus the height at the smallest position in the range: 19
